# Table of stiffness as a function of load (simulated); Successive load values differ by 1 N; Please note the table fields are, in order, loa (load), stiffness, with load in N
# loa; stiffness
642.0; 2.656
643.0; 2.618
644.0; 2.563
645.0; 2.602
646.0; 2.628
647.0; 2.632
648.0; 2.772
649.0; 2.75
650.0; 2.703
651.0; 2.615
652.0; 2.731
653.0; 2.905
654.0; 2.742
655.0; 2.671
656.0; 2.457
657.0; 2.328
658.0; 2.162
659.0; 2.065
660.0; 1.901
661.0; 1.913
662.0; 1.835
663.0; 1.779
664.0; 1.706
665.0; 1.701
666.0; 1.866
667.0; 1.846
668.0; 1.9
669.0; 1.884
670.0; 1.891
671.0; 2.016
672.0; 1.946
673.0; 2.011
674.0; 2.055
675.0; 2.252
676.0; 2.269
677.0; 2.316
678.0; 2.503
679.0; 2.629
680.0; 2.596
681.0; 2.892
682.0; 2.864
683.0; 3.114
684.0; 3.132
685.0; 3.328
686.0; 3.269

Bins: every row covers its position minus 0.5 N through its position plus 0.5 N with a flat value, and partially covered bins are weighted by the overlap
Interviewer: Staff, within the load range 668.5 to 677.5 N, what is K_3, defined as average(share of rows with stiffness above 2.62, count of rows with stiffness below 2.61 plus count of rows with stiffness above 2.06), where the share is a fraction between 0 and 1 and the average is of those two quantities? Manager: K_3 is 6.0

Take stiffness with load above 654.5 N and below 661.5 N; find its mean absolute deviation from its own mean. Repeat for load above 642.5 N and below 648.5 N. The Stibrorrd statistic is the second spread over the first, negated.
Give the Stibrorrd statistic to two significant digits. -0.20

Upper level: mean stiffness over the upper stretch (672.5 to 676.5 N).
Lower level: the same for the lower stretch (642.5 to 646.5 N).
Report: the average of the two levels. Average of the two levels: 2.37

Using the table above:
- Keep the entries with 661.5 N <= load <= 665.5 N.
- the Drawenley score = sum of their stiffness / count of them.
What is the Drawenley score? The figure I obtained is 1.8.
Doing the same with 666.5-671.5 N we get 1.9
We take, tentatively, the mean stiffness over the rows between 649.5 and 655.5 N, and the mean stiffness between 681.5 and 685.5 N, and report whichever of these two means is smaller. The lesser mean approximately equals 2.73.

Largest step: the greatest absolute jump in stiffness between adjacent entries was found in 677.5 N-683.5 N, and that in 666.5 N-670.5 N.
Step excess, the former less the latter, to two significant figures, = 0.24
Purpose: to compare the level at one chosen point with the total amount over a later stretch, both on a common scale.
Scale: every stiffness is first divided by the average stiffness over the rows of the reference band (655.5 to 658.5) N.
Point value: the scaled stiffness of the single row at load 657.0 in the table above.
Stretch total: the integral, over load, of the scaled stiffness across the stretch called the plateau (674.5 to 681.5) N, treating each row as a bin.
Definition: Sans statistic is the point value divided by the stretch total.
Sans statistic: 0.13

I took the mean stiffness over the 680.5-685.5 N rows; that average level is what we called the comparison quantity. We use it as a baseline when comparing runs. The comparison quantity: 3.1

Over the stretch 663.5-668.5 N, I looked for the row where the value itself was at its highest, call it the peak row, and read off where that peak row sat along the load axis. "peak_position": 668.0 N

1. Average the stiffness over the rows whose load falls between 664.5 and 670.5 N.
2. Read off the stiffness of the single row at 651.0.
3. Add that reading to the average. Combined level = 4.46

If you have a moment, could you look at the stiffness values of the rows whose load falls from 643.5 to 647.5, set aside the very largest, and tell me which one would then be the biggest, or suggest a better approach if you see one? 2.628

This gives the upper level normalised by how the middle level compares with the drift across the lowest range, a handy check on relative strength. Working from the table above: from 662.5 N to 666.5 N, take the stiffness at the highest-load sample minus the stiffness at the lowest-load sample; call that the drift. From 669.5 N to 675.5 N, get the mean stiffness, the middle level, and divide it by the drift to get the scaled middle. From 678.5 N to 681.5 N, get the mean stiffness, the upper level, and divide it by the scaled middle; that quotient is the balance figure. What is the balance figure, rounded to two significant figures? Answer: 0.12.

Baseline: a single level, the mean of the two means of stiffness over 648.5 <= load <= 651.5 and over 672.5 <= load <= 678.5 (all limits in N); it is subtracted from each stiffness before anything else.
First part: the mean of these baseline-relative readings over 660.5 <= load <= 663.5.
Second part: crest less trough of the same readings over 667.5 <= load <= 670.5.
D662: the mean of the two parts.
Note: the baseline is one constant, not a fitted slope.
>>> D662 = -0.30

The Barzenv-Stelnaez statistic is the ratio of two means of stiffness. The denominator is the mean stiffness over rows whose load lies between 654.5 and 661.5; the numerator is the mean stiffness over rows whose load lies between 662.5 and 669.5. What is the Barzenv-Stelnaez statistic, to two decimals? 0.82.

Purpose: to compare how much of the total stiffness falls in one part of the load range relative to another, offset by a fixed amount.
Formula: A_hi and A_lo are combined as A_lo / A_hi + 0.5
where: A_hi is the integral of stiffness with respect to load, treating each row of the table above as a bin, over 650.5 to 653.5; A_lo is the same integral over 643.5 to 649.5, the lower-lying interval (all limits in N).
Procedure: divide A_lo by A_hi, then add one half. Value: 2.4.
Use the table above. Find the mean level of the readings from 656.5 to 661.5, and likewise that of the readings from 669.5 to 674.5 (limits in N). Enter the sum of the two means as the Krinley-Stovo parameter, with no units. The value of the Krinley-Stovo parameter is 4.06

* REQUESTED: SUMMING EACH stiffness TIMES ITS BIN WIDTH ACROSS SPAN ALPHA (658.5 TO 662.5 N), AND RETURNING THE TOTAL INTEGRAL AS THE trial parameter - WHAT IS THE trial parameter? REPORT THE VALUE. 7.7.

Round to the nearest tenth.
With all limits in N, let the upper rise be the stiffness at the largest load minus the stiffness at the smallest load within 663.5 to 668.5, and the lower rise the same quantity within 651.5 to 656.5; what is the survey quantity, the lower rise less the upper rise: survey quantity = -0.5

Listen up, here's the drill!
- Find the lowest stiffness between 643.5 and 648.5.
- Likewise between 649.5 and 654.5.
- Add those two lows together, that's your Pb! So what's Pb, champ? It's 5.2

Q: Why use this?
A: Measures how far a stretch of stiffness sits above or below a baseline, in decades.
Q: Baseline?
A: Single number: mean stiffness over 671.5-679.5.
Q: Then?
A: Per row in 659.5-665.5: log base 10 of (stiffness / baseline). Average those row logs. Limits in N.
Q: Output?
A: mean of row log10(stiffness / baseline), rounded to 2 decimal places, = -0.10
